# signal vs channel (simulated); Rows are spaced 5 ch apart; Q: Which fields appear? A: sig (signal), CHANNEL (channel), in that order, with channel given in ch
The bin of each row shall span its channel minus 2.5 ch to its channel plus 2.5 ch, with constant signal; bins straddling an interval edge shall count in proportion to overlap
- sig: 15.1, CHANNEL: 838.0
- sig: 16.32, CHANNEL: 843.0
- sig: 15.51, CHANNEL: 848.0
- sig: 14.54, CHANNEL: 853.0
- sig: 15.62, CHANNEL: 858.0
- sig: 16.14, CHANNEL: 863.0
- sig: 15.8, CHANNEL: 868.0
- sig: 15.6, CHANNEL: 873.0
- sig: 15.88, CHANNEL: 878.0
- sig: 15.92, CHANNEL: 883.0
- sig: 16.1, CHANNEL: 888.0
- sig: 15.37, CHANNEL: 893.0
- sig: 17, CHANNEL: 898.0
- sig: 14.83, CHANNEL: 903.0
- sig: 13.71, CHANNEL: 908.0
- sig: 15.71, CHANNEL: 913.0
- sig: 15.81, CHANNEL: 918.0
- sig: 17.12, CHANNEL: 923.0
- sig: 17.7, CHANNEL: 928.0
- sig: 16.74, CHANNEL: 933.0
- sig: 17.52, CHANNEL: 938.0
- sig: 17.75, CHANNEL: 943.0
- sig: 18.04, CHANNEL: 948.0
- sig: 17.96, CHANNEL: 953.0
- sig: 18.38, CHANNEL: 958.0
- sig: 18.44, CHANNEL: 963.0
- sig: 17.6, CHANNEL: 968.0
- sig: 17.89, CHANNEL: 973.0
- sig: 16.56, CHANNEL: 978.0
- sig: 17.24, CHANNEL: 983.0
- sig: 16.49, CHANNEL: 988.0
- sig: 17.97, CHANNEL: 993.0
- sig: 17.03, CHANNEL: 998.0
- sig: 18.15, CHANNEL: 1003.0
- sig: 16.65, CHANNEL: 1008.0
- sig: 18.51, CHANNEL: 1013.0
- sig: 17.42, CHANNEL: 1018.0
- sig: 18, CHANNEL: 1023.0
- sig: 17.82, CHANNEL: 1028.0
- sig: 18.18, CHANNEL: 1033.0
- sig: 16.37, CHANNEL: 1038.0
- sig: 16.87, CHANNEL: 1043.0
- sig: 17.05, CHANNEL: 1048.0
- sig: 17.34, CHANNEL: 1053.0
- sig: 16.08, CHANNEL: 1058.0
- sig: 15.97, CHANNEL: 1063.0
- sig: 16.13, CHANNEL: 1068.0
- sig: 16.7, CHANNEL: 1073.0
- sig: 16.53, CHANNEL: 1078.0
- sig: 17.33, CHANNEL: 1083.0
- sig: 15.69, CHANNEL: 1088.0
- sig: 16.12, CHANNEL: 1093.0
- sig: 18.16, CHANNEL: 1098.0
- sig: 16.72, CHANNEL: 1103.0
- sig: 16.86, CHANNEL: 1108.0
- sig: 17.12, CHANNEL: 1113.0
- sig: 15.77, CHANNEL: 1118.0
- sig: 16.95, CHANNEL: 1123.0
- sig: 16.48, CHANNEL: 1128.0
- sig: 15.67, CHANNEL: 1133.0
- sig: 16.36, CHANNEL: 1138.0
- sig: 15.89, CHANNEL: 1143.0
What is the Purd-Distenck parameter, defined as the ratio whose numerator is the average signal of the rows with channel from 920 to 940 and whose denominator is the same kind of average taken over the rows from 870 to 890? 1.09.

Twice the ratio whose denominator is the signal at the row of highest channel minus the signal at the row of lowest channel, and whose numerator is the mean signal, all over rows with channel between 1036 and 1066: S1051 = -83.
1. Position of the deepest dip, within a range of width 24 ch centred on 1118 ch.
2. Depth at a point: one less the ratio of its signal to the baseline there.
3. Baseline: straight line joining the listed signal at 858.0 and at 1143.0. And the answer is 1118.0 ch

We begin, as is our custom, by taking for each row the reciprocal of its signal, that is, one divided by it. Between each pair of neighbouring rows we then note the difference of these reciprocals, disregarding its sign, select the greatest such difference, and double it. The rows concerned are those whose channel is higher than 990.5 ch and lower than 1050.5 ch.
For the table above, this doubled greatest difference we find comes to 0.012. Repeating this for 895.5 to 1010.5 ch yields 0.019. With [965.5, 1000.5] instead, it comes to 0.010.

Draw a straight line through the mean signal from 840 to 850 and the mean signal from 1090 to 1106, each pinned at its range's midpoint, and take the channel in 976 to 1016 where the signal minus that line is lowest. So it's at 988.0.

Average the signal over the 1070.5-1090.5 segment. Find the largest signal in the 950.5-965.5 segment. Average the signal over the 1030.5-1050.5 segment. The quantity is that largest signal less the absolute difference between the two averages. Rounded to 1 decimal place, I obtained 17.9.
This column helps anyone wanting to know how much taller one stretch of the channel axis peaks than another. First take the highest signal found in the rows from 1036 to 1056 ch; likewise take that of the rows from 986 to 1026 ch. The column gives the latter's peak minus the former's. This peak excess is 1.2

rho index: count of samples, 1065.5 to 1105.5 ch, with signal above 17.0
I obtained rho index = 2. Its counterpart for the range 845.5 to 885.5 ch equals 0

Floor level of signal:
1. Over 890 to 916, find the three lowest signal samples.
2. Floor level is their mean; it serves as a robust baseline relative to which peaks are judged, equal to 14.6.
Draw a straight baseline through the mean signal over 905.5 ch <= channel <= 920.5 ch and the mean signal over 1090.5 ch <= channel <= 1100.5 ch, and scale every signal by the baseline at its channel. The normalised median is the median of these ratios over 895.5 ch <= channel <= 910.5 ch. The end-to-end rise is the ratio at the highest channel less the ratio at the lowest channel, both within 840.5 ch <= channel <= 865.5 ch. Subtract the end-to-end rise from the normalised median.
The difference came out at 1.02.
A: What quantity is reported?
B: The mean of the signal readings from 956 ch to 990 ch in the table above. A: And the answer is 17.5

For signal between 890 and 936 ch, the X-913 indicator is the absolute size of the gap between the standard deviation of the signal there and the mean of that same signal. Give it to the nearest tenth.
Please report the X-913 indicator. 14.8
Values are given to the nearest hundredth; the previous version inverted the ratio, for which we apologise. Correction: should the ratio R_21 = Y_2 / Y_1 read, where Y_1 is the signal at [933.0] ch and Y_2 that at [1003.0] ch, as 1.08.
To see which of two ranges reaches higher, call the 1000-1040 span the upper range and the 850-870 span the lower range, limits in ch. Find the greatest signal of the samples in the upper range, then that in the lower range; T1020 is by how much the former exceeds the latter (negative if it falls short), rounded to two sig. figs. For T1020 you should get 2.4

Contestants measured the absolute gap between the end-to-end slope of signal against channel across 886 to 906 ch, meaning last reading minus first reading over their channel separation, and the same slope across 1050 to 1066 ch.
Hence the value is 0.05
